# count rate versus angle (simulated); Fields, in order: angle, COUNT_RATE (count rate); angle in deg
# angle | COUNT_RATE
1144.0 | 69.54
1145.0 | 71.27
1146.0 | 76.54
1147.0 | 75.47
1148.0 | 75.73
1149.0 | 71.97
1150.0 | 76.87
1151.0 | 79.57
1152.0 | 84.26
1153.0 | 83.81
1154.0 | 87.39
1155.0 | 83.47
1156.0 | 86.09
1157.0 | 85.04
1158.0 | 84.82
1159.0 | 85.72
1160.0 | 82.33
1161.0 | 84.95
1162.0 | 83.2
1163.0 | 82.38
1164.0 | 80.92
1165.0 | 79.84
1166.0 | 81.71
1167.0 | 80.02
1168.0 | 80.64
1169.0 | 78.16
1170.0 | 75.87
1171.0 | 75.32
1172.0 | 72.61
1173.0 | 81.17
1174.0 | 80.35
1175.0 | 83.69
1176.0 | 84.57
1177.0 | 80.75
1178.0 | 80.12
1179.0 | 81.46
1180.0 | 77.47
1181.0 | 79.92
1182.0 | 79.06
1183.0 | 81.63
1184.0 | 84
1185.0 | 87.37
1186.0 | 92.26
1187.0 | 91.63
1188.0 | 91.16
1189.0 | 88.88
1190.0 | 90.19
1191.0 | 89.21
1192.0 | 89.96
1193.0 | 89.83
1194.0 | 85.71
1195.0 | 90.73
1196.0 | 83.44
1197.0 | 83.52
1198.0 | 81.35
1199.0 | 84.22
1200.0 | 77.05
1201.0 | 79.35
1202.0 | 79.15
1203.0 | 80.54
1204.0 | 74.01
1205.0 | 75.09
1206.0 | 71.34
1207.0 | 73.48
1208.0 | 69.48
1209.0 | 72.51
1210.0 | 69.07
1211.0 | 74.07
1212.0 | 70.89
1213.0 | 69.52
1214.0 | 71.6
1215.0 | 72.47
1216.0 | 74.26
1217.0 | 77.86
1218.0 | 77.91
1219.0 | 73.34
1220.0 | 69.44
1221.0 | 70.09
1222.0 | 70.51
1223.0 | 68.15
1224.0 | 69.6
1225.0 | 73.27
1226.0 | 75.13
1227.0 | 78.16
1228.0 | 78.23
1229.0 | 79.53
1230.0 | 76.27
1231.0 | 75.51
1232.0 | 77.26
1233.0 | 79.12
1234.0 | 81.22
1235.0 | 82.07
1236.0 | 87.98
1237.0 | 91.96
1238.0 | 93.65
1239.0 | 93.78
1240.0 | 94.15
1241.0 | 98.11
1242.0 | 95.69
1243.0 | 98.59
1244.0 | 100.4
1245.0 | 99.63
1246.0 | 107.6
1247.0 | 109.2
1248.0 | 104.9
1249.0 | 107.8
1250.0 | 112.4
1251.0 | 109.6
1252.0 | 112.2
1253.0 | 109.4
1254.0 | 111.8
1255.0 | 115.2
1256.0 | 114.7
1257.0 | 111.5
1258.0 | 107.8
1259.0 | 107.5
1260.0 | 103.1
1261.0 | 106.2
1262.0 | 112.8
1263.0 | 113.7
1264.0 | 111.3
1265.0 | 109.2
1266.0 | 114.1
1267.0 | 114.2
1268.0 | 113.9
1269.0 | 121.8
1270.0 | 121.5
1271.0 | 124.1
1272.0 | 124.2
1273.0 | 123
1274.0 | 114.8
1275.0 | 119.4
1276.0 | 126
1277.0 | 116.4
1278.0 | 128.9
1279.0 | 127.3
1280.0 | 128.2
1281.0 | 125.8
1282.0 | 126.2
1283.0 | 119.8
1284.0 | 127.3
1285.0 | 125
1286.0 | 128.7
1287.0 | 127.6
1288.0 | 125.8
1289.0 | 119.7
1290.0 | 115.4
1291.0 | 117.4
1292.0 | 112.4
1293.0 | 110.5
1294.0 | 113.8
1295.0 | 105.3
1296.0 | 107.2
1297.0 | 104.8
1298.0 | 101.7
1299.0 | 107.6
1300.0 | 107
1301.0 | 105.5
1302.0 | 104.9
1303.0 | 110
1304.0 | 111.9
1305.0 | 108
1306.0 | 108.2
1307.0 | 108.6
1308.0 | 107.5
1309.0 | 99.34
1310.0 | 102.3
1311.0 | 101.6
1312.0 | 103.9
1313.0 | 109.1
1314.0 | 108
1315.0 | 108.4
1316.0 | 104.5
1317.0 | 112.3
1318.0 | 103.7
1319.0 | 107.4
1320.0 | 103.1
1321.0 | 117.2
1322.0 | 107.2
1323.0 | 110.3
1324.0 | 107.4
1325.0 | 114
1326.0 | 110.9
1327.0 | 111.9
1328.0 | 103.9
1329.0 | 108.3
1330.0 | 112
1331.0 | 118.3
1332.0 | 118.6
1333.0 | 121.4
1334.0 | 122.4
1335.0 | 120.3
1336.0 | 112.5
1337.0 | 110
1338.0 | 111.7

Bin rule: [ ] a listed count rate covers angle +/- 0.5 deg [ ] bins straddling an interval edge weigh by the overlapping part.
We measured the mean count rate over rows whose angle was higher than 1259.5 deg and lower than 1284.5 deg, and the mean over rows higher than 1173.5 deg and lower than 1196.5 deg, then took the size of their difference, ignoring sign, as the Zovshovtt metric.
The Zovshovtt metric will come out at 34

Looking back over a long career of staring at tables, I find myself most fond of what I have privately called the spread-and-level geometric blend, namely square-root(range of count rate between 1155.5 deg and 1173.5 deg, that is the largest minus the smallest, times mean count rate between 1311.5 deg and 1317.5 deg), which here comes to 38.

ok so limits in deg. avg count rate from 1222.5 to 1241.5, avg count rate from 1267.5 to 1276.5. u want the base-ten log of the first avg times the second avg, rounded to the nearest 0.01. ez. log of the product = 4.00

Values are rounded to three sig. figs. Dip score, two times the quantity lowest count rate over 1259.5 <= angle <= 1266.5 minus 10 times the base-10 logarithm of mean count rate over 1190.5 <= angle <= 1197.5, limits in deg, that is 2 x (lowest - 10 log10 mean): 167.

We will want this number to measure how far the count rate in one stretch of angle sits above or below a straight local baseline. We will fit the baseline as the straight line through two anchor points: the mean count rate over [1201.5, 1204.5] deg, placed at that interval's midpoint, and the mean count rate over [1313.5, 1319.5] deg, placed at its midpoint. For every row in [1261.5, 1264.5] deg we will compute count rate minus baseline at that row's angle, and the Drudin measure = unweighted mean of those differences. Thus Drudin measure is 19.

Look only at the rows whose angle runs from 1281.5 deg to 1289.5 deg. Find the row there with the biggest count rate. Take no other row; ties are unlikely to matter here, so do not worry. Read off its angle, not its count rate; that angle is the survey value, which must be 1286.0 deg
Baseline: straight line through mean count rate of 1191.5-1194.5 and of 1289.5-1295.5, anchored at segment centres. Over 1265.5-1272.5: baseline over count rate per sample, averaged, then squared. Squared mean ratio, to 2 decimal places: 0.81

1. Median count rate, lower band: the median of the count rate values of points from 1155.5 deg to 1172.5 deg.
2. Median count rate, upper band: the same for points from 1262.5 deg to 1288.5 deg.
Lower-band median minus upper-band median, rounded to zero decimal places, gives -42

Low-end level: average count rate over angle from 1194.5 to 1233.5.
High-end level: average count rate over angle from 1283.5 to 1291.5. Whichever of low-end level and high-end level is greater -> 123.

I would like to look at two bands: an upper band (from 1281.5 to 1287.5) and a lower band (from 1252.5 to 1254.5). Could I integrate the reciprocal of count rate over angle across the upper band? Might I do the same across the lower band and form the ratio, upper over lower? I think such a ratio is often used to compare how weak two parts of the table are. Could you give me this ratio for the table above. 2.6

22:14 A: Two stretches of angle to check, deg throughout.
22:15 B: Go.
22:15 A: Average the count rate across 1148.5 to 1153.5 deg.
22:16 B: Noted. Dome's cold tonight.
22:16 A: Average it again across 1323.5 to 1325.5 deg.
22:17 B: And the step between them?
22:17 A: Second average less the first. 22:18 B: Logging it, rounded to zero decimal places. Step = 31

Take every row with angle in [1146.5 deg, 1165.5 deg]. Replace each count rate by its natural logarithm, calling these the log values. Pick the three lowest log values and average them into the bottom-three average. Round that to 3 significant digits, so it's 4.31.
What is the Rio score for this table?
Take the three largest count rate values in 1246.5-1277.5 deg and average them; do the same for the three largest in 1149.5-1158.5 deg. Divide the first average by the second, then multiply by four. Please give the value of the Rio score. 5.8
